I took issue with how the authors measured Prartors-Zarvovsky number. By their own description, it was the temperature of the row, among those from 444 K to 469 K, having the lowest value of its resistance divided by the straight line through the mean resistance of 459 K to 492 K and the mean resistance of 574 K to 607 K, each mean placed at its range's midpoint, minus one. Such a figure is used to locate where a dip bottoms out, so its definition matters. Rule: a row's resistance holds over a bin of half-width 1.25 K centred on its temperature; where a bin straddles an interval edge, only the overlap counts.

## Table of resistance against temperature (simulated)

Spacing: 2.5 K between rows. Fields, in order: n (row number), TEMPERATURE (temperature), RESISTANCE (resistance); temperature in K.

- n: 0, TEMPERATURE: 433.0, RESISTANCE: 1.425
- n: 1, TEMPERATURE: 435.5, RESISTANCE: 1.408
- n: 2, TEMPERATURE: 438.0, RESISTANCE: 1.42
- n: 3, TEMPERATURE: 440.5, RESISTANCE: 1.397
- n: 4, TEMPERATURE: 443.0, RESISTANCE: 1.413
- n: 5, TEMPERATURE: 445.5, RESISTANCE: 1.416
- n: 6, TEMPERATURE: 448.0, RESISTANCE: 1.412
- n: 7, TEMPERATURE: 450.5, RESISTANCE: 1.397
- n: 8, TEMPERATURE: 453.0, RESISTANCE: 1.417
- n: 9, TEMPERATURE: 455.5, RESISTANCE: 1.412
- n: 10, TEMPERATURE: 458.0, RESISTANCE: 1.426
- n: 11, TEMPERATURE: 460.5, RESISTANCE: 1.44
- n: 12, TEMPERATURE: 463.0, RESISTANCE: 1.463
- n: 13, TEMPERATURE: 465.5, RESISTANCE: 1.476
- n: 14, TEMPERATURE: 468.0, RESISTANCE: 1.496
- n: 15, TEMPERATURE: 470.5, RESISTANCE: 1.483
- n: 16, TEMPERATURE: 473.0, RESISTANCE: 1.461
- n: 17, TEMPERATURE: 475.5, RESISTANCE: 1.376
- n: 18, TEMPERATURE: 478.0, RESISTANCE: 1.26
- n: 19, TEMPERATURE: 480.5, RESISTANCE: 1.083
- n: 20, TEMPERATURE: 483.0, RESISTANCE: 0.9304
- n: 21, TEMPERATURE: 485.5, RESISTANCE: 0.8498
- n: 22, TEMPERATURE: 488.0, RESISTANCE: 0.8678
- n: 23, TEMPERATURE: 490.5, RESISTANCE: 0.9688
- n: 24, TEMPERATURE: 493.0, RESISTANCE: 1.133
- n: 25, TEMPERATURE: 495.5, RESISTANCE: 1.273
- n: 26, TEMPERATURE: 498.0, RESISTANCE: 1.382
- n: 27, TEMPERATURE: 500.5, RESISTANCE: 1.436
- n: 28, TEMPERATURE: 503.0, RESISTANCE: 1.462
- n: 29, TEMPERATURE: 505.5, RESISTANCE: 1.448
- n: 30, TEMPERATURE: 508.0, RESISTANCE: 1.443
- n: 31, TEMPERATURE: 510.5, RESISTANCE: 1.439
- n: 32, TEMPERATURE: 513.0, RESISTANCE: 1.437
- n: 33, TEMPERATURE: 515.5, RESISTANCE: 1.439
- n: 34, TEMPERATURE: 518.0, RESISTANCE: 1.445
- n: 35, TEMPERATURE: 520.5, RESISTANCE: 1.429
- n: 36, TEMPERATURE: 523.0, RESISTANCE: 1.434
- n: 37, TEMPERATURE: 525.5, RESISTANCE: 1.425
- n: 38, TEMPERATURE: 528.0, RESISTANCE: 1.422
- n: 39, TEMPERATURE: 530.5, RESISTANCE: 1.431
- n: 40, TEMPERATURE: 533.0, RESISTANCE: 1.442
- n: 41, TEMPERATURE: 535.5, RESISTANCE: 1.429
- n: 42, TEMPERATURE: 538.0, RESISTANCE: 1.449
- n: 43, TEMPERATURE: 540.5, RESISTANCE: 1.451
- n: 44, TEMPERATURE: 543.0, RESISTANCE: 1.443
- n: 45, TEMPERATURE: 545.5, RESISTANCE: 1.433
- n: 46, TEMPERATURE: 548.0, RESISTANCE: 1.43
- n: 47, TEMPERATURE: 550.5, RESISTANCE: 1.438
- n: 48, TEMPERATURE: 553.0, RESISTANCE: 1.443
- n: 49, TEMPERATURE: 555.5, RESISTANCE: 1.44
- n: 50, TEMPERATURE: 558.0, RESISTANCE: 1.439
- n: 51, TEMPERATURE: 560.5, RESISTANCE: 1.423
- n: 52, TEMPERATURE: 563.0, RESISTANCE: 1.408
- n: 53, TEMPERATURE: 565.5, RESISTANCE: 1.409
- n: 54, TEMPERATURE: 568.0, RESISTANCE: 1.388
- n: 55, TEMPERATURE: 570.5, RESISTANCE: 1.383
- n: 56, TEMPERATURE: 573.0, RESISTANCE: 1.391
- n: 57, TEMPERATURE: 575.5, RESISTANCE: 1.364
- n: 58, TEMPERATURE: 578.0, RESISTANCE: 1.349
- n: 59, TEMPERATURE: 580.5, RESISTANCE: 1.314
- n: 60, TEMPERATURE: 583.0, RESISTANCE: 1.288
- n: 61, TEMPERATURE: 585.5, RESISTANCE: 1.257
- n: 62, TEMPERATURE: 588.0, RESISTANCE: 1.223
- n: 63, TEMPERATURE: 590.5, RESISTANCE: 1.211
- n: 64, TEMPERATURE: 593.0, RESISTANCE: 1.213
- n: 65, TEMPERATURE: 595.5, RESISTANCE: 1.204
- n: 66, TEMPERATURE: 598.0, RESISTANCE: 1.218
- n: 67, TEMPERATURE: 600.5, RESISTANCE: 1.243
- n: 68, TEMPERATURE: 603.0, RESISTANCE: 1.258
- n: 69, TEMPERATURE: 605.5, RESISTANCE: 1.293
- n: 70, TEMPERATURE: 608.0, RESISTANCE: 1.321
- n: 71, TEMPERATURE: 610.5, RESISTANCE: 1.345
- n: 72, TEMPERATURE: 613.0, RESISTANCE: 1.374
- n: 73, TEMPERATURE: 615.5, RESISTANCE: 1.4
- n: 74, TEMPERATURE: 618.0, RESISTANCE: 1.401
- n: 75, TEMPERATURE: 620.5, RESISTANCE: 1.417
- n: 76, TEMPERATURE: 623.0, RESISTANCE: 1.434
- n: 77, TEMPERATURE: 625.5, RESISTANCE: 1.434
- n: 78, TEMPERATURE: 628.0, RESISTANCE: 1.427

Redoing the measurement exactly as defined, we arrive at 450.5 K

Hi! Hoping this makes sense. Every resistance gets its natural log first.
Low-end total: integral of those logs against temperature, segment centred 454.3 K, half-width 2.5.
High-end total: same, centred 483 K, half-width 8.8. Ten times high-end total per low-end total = 3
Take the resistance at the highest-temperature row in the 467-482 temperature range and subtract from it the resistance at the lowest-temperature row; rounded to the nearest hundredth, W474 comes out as -0.41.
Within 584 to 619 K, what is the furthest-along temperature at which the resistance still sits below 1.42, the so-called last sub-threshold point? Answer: 618.0 K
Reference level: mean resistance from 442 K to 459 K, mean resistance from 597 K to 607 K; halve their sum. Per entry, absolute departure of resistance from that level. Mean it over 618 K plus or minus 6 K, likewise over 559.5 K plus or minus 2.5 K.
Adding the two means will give 0.17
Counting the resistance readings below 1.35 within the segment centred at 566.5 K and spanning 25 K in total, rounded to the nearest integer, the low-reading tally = 1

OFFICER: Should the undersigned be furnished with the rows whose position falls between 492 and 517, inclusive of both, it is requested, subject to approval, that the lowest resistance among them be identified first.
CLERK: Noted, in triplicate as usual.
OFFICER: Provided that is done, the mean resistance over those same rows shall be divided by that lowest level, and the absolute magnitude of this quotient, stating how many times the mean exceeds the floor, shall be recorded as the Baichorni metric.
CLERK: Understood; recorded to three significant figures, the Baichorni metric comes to 1.23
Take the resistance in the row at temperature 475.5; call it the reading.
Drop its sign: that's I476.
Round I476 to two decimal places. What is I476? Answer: 1.38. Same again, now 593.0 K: 1.21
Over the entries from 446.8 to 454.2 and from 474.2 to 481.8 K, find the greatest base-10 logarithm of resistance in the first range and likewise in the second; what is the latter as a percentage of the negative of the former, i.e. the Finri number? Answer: -92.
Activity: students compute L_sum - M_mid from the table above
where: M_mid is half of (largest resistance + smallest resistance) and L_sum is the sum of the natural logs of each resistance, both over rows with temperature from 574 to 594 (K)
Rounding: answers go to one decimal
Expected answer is 0.7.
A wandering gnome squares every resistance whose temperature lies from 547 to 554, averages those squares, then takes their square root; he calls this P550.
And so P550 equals 1.44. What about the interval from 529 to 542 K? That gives 1.44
